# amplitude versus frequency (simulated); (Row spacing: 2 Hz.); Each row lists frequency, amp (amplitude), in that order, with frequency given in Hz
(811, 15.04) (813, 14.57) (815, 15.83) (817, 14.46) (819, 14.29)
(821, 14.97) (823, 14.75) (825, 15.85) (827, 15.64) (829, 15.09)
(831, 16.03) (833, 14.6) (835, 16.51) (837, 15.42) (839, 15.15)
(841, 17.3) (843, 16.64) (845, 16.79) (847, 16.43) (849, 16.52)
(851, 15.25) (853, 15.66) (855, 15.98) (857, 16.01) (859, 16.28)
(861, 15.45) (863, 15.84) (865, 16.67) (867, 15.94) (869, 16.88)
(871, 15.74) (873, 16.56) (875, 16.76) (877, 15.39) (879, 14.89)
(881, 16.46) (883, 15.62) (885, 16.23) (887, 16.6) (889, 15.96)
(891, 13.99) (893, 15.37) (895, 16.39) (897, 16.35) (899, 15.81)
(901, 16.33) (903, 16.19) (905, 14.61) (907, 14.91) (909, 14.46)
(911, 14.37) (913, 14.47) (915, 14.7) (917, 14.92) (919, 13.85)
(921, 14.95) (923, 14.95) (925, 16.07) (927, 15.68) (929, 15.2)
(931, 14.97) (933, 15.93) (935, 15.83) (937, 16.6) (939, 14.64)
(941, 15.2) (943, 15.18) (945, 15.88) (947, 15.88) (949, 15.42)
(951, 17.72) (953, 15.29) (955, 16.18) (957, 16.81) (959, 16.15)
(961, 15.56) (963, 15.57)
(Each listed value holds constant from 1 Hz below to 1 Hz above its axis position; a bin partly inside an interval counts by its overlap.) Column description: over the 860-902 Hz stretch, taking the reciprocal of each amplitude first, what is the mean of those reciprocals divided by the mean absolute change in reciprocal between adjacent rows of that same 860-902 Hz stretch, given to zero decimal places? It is 19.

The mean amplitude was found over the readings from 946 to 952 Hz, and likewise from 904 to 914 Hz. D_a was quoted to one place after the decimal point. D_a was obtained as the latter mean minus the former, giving -1.8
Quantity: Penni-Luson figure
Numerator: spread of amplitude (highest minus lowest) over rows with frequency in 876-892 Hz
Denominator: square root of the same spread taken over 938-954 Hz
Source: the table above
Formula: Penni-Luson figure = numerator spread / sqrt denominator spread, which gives 1.49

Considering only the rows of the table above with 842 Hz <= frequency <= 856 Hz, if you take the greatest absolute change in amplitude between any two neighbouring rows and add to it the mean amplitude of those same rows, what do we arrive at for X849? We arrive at 17.5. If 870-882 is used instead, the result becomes 17.5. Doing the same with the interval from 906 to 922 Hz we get 15.7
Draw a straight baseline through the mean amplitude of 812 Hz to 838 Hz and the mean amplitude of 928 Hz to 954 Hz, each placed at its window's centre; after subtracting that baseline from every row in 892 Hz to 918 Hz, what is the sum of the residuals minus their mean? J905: -2.8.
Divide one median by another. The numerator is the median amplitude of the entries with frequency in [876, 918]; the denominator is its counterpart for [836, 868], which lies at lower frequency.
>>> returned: 0.96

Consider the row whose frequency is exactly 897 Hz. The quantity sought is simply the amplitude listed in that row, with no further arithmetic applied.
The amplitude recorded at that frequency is 16.35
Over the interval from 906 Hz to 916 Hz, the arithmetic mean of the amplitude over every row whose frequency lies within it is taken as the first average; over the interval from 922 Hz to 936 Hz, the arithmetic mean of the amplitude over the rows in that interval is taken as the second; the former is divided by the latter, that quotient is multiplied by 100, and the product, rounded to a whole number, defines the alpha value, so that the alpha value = 94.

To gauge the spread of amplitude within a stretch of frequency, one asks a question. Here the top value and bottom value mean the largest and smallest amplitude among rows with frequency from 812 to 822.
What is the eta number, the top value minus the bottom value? 1.5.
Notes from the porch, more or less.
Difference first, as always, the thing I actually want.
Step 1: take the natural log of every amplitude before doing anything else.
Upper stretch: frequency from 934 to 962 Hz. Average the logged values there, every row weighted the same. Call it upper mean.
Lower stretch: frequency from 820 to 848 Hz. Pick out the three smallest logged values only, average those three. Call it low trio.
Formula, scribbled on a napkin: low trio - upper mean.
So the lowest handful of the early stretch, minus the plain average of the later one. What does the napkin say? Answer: -0.071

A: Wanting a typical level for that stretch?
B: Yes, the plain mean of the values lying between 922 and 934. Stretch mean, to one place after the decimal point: 15.5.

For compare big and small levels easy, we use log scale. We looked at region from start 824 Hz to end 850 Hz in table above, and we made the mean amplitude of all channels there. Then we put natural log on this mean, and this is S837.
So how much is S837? 2.77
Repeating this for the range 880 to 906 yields 2.76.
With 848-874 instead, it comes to 2.78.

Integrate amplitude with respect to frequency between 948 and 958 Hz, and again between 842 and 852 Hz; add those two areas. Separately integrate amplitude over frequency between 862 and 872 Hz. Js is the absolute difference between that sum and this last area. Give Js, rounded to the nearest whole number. 164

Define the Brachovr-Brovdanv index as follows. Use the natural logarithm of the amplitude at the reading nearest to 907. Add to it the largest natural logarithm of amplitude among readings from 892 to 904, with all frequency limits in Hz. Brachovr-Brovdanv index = 5.50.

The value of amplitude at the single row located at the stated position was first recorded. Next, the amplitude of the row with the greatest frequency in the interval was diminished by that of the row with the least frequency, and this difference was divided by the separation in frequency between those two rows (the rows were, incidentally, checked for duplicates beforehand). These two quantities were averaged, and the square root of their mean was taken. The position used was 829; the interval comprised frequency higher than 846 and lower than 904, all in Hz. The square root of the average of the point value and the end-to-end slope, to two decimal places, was 2.75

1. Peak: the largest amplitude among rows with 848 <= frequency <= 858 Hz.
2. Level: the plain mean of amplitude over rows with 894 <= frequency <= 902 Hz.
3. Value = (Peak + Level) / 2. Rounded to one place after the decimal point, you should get 16.4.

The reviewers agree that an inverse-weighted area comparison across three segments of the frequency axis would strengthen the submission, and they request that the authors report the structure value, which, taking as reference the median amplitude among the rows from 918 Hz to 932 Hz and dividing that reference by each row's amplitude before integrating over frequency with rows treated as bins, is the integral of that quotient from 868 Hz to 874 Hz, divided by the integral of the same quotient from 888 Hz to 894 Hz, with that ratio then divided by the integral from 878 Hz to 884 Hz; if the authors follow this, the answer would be 0.160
